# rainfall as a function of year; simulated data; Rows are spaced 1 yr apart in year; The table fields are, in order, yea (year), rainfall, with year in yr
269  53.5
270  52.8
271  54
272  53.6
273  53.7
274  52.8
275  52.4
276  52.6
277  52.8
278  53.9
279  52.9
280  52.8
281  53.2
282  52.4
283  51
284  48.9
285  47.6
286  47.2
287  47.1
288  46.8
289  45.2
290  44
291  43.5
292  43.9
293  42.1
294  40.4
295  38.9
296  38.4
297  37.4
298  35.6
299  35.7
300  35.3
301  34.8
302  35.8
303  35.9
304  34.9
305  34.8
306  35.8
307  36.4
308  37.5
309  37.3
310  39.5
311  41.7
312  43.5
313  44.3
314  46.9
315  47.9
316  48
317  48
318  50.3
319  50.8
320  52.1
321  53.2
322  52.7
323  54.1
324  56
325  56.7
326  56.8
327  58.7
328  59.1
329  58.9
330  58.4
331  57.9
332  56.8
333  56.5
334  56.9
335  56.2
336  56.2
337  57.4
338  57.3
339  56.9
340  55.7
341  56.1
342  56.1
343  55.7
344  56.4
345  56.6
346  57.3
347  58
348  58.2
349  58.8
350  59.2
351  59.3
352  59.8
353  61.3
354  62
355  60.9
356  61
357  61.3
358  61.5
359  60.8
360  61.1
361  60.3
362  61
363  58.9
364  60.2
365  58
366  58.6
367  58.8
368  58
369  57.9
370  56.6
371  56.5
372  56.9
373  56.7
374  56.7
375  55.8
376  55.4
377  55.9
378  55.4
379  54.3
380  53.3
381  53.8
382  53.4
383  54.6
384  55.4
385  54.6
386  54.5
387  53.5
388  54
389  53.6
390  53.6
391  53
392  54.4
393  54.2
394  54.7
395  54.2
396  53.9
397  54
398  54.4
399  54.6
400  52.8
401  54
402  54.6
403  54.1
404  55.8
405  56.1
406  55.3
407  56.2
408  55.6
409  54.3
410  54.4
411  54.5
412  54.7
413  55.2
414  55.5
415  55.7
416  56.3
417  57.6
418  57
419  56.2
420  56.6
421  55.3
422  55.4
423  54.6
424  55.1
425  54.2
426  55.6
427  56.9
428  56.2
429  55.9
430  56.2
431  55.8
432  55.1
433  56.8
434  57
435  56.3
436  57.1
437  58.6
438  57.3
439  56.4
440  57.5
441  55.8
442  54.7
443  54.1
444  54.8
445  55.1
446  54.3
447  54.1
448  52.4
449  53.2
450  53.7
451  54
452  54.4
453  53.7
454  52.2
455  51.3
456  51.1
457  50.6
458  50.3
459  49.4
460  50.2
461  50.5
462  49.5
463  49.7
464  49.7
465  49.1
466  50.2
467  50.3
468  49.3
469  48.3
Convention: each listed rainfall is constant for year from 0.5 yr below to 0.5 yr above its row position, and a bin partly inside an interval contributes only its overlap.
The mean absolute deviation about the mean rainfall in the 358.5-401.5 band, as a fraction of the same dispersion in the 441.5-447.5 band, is 5.7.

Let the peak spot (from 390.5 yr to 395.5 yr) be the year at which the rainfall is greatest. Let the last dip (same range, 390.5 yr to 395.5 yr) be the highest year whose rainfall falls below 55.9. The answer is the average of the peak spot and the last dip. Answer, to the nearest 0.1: 394.5 yr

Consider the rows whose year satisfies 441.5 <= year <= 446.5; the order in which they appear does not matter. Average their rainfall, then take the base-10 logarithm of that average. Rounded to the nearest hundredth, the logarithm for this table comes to 1.74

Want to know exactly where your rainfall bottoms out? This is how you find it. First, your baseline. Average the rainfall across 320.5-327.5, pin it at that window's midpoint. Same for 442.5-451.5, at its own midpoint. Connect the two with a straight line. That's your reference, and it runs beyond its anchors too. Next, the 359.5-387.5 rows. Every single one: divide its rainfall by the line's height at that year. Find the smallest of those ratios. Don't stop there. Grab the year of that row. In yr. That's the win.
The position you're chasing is 380 yr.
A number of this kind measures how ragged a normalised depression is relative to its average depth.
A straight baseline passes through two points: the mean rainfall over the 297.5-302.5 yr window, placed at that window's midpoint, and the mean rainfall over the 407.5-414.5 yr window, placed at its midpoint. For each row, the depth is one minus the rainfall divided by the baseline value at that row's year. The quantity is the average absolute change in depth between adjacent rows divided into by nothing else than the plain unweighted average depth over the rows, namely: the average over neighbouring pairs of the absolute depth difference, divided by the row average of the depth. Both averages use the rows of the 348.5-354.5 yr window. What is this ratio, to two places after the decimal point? -0.03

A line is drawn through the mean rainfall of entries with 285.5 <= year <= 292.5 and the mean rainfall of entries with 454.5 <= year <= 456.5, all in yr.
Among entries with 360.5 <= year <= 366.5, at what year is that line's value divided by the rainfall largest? 365 yr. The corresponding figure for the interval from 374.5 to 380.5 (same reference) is 380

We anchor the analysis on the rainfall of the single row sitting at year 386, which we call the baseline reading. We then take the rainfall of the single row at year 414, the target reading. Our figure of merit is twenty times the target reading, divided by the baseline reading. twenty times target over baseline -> 20.4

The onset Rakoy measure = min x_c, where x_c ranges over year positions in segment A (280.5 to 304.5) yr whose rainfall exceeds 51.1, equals 281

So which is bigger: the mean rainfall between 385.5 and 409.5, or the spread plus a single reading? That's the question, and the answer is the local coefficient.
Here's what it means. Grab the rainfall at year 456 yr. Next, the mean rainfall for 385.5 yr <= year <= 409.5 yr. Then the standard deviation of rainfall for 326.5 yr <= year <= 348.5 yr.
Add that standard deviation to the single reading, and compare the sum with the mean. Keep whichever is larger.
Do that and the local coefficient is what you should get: 54.4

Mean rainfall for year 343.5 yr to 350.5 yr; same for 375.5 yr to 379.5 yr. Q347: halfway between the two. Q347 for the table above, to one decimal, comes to 56.5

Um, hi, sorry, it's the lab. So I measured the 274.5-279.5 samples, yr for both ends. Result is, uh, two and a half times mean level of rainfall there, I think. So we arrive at 132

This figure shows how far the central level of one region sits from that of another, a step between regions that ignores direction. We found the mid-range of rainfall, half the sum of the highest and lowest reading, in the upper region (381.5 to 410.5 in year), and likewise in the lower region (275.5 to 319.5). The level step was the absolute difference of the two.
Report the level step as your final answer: 10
